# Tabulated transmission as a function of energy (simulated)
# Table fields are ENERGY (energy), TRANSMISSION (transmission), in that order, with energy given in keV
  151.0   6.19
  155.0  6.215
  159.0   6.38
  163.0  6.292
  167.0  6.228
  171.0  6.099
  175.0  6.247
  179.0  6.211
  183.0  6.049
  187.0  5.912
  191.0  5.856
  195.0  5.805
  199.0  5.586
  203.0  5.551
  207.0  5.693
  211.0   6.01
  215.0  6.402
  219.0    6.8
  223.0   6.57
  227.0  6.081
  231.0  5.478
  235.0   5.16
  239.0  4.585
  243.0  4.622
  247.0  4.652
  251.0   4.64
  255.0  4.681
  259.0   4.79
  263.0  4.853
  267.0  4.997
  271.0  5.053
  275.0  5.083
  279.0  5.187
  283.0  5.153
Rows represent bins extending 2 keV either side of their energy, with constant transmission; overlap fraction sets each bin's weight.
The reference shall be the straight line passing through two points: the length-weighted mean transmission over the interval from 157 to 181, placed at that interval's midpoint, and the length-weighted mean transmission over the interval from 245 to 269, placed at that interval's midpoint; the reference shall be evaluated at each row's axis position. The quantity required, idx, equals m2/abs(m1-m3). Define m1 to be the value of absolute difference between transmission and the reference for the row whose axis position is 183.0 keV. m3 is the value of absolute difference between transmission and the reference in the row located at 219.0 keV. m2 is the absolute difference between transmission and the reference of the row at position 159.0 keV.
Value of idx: 0.02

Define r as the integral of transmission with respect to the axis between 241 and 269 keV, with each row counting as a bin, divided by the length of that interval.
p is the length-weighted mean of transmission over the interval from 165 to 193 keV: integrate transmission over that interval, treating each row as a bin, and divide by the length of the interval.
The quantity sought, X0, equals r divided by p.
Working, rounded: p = 6.09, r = 4.7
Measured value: 0.78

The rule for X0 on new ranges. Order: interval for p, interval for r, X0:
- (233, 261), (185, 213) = 1.22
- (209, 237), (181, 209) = 0.95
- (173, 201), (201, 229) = 1.03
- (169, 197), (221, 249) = 0.88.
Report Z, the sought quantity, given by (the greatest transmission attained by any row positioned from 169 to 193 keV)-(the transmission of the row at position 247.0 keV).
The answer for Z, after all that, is 1.6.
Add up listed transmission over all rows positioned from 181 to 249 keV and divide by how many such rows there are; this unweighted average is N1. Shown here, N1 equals 5.69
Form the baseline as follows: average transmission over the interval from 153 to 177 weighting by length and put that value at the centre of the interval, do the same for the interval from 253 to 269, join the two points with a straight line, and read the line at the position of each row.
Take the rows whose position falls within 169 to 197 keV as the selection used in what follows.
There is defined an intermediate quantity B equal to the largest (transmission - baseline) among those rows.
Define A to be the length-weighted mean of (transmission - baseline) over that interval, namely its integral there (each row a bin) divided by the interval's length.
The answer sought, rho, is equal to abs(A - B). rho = 0.13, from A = 0.05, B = 0.17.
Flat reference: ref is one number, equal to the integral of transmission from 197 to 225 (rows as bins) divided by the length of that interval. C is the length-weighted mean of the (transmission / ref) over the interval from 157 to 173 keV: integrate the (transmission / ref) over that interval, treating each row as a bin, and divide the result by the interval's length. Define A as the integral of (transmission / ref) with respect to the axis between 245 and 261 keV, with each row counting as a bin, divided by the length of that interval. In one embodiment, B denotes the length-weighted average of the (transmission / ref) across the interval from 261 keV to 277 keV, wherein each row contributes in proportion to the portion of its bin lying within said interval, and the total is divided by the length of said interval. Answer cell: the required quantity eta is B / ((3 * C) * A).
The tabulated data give 0.346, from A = 0.77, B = 0.82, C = 1.03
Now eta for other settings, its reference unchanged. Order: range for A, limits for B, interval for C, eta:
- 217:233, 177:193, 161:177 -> 0.315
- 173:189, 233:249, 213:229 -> 0.245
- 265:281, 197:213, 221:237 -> 0.392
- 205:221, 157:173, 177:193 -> 0.339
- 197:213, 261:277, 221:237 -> 0.305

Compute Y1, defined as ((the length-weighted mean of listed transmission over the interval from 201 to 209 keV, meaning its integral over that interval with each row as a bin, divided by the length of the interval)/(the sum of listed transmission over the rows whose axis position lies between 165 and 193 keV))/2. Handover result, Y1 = 0.07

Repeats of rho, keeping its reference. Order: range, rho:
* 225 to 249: 0.84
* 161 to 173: 0.03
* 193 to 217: 0.71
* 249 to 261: 0.15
